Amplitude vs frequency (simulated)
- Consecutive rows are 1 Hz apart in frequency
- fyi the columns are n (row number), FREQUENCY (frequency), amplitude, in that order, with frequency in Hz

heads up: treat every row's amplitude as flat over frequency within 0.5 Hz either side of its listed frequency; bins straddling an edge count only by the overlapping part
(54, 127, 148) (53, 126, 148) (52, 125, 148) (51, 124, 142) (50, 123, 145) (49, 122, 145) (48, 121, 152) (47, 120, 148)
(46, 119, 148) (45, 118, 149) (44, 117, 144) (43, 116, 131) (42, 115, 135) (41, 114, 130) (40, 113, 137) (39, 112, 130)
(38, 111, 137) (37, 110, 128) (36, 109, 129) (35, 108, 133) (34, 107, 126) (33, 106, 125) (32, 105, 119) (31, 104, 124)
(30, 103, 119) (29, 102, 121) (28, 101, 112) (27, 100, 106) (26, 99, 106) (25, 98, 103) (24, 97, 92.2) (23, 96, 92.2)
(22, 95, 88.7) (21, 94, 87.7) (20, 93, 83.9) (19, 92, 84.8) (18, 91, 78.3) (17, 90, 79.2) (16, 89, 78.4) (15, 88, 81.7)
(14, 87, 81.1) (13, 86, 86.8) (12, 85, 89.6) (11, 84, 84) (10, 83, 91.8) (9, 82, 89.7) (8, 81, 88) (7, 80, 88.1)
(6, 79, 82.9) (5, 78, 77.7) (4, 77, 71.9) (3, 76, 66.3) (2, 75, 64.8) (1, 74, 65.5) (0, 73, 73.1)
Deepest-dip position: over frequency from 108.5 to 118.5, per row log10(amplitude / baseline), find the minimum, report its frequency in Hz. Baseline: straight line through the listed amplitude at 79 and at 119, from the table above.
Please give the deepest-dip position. 116 Hz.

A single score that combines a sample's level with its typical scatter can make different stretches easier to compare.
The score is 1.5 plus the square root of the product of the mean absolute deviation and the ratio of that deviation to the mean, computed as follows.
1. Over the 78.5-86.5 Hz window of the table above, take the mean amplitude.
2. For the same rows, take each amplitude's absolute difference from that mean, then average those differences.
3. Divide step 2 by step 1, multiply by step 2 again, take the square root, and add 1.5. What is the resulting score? 1.74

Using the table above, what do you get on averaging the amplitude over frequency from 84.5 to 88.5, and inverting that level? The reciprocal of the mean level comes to 0.012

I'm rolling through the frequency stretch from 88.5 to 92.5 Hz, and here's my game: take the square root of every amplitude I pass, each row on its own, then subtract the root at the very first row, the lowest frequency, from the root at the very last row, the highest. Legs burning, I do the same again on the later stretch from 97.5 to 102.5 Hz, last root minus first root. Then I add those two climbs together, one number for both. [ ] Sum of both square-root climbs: 1.2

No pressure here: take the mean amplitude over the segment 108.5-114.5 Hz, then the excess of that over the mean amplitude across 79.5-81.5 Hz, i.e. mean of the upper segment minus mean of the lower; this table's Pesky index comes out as 44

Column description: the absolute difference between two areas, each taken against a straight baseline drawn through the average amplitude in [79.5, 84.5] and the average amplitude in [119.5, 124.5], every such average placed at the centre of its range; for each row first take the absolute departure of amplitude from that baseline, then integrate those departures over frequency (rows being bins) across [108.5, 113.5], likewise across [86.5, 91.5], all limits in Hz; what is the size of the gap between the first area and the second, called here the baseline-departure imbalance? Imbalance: 79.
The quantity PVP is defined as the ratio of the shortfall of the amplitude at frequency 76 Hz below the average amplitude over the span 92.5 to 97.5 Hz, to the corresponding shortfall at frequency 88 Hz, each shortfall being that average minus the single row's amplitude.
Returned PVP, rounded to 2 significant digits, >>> 3.1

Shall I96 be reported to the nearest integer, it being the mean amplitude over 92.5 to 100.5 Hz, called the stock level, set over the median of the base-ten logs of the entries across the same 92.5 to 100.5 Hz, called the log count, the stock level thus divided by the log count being 48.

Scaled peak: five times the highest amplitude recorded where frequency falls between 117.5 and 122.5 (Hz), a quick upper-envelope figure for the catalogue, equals 760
